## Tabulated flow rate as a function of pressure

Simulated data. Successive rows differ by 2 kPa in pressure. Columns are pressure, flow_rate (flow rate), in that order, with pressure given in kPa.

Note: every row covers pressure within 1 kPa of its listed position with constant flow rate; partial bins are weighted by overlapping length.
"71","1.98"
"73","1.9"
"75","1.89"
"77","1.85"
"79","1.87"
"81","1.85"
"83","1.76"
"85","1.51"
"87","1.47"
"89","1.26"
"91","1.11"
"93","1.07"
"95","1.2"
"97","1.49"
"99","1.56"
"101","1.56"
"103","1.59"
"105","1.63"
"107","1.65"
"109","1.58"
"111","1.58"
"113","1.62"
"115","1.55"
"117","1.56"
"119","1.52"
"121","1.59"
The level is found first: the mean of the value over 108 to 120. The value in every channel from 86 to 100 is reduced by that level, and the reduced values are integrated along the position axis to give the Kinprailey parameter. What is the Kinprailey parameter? -3.6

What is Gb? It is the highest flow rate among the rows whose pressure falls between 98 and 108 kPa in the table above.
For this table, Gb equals 1.65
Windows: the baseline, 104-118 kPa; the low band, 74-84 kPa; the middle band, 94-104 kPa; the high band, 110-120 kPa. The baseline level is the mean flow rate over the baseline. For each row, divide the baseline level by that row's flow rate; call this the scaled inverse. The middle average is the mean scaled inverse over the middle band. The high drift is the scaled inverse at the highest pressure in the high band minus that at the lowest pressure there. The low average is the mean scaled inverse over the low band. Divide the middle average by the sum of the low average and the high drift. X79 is 1.20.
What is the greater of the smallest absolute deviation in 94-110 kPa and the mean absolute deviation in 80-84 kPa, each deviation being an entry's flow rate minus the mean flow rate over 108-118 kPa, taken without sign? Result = 0.23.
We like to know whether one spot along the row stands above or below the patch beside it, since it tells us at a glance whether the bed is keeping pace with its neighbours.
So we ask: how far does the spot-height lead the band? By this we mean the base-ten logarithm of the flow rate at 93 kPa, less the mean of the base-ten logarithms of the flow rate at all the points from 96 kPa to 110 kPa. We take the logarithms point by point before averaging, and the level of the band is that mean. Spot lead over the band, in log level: -0.17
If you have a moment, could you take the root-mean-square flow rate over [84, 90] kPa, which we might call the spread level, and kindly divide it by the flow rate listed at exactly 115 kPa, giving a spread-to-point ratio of 0.91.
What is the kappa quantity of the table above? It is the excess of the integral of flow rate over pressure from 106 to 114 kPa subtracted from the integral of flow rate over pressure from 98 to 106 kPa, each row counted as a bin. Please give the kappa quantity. -0.2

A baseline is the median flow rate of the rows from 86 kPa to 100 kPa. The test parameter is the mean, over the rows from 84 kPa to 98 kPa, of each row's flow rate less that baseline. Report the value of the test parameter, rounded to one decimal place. 0.0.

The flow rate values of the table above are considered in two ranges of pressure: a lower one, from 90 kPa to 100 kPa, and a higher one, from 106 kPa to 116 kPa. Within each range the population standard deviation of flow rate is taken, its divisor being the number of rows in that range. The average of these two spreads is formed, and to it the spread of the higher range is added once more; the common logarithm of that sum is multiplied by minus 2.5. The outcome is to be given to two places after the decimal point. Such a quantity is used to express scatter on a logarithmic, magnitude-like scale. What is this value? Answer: 2.04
